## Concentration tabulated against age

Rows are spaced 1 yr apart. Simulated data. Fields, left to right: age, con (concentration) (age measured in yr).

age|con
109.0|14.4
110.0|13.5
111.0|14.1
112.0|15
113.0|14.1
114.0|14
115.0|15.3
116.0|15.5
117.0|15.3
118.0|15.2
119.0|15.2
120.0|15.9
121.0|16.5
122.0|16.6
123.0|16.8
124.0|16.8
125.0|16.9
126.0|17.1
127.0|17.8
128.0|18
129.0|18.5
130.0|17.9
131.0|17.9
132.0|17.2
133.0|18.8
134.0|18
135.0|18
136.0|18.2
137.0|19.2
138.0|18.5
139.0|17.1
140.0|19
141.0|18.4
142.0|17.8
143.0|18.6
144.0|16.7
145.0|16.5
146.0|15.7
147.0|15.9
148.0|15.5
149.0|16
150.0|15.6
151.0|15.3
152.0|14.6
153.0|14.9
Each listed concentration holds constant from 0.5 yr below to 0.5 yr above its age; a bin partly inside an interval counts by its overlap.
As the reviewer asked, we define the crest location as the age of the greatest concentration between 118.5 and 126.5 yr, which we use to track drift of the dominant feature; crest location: 126.0 yr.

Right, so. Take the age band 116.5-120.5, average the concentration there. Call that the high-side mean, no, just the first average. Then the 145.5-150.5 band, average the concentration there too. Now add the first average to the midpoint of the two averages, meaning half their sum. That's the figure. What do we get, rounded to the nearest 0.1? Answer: 31.0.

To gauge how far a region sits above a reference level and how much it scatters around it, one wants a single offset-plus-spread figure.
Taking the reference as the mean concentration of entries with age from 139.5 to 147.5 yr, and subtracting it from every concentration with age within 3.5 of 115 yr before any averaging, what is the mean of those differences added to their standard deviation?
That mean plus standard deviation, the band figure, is -1.8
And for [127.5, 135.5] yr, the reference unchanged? 1.2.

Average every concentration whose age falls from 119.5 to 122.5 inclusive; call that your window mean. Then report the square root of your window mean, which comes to 4.04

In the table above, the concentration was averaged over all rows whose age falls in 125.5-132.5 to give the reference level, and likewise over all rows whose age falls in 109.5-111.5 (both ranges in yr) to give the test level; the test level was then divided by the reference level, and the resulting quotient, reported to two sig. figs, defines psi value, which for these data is 0.78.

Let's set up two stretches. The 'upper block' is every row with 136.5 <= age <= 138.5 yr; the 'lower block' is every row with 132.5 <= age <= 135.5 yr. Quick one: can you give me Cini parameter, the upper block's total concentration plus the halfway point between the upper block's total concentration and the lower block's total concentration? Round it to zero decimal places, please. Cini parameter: 84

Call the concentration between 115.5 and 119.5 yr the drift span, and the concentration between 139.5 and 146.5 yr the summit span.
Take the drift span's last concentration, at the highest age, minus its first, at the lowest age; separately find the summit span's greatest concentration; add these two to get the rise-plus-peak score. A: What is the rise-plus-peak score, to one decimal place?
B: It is 18.7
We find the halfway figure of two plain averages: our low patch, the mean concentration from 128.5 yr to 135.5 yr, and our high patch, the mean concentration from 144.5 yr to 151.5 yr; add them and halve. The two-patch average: 16.9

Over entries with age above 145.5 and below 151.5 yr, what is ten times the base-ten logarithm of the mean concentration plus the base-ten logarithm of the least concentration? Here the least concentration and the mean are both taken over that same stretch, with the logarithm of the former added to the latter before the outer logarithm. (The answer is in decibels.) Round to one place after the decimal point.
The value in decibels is 12.3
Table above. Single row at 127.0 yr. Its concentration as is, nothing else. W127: 17.8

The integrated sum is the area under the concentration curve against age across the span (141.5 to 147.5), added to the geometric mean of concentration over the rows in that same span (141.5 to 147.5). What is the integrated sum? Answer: 118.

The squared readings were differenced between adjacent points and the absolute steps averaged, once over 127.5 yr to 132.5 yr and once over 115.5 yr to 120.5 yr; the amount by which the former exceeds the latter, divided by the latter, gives 1.1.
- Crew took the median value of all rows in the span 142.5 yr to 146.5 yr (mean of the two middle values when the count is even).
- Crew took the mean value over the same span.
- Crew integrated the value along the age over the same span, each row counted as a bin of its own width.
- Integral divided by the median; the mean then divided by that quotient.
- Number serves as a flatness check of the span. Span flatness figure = 4.15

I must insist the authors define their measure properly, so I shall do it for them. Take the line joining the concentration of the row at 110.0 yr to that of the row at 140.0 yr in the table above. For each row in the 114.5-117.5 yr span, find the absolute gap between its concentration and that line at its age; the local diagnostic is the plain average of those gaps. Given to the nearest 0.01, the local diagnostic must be 0.77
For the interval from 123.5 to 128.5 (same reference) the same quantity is 0.89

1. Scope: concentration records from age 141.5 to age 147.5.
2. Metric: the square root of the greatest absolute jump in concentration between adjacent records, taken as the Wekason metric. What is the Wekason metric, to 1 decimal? 1.4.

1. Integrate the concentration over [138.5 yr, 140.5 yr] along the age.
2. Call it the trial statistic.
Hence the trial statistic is 36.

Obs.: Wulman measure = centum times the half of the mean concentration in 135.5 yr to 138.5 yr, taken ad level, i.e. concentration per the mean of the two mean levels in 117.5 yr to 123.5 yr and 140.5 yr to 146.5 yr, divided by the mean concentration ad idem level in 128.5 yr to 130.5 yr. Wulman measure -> 51.2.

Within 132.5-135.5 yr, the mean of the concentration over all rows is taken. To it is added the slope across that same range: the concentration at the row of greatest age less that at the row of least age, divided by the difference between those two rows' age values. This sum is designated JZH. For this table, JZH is 17.9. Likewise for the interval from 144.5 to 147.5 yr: 15.7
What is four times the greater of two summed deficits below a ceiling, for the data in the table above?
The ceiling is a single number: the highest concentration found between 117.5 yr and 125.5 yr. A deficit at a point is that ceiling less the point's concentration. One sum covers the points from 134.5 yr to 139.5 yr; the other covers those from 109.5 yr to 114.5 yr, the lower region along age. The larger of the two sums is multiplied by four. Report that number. 55.2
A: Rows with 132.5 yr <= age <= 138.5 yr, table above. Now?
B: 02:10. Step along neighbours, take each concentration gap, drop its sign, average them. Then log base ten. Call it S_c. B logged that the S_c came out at -0.27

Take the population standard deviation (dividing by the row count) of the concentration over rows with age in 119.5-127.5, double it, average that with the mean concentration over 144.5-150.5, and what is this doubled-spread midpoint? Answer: 8.4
